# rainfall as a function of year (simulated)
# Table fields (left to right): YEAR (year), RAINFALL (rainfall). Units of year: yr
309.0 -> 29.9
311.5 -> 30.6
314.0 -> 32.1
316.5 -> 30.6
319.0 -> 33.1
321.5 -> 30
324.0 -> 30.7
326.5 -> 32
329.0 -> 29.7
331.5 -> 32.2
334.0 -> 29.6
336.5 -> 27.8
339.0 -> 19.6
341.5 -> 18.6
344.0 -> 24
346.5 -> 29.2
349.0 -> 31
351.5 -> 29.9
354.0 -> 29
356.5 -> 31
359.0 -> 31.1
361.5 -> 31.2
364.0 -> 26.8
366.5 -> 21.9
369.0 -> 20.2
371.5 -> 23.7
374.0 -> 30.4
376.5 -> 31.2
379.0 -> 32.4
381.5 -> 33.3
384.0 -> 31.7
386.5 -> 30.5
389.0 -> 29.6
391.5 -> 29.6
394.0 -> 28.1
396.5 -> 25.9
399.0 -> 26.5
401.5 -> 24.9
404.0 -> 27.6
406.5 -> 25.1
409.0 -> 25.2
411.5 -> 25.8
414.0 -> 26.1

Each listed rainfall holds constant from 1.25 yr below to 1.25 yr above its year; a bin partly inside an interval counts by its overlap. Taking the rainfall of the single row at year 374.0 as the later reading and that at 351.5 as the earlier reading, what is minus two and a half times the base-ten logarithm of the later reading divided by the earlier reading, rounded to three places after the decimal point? -0.018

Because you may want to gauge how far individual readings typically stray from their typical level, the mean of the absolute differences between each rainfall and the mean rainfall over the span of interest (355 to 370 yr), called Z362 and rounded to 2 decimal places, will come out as 4.07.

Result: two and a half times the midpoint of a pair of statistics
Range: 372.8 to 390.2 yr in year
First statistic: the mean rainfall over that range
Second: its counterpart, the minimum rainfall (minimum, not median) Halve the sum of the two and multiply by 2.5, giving 76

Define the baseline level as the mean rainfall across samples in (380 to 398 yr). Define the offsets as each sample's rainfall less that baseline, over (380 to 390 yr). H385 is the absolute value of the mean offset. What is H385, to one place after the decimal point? 1.5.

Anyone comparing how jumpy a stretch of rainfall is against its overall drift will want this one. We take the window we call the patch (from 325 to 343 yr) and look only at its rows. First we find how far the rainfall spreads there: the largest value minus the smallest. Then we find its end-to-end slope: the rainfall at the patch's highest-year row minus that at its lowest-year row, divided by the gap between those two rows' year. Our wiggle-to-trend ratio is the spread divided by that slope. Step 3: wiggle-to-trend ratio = -15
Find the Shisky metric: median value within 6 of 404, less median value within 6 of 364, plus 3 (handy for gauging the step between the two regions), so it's 1.4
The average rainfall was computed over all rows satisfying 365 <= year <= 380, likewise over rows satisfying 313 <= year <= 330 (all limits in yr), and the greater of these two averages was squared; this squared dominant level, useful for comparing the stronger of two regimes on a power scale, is 972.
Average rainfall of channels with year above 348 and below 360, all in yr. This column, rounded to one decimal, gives 30.4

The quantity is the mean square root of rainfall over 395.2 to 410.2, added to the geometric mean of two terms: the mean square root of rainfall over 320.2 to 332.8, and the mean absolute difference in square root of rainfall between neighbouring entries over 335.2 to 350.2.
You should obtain 6.7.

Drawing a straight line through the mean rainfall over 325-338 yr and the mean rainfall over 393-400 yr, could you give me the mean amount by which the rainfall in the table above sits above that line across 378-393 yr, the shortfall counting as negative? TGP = 3.8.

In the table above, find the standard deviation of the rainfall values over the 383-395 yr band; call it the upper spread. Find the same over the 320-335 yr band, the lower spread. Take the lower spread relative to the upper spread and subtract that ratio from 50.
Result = 49.1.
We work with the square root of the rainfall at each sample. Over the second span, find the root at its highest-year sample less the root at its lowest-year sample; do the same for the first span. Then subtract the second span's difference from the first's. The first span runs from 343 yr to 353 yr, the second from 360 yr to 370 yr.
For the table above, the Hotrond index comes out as 1.7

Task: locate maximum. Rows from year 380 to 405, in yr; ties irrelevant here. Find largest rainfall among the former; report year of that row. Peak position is 381.5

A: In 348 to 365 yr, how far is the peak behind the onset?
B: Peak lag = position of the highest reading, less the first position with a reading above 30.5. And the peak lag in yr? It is 12.5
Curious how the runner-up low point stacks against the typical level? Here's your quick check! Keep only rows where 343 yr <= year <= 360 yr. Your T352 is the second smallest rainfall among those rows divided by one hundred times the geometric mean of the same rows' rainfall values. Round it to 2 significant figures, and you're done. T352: 0.0099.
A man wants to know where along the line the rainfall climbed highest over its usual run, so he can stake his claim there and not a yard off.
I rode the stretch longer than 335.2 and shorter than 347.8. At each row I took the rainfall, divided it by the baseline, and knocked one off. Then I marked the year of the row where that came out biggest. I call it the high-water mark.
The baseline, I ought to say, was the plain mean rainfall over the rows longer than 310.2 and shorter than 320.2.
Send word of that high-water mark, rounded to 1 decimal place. 346.5 yr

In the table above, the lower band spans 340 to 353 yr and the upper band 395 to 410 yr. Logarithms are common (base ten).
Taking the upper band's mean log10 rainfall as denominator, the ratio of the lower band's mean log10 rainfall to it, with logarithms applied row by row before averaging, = 1.00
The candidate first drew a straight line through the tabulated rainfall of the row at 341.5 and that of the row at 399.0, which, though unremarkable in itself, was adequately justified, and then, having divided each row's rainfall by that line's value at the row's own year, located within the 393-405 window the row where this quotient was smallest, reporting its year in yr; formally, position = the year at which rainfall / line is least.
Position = 401.5 yr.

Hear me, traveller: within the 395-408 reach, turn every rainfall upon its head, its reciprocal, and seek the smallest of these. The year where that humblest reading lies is 404.0 yr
